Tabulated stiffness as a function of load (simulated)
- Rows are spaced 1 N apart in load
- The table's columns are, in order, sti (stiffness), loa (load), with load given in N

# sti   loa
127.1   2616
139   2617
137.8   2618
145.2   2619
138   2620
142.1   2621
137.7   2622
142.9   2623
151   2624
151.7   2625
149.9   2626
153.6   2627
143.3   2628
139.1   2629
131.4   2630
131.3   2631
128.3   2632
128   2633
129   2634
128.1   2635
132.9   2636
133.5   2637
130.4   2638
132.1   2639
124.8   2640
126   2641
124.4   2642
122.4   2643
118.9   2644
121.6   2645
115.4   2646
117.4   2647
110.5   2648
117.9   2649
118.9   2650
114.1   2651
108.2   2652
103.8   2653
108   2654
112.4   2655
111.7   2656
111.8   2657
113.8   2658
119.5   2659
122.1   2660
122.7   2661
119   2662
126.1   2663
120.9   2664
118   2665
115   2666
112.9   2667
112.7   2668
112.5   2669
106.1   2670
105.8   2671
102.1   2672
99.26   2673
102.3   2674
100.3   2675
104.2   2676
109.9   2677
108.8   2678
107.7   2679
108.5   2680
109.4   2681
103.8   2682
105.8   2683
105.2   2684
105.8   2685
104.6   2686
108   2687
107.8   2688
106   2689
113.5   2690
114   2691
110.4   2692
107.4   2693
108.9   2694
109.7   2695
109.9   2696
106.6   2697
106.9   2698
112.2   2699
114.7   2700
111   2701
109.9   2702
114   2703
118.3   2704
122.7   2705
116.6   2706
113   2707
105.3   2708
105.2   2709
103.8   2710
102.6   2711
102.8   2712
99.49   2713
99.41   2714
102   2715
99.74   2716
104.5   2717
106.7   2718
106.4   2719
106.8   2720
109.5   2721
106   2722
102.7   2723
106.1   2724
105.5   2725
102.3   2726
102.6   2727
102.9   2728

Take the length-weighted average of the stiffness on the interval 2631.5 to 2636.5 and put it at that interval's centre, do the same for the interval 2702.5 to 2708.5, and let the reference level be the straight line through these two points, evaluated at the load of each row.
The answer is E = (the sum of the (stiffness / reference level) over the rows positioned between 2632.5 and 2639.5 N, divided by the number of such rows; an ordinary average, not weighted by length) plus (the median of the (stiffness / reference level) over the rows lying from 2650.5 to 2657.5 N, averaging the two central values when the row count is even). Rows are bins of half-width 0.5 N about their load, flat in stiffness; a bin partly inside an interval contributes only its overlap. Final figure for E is 1.91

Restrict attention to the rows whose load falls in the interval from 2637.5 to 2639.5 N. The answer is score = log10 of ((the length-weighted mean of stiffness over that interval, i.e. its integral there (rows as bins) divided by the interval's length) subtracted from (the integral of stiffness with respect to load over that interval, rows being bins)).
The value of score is 2.12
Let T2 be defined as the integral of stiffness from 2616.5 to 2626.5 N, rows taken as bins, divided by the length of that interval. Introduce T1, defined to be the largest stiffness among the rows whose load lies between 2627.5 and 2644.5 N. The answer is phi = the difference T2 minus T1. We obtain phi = 0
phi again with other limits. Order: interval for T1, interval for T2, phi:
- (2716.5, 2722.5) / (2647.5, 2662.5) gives 5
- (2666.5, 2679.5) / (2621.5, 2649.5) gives 18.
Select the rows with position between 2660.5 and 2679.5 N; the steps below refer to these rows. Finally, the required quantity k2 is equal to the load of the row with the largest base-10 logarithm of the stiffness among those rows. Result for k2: 2663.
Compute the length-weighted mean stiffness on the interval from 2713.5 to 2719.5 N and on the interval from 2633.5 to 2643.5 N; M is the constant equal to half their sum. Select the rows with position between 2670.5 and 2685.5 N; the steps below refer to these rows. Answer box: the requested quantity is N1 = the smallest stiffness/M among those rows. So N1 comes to 0.858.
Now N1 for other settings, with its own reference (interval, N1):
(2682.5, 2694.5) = 0.904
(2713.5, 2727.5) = 0.859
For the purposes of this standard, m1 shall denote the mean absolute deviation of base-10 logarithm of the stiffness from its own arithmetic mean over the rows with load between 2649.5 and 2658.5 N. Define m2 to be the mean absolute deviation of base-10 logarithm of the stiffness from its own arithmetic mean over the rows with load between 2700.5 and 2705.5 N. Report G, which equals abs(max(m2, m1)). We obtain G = 0.016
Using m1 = 0.012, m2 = 0.016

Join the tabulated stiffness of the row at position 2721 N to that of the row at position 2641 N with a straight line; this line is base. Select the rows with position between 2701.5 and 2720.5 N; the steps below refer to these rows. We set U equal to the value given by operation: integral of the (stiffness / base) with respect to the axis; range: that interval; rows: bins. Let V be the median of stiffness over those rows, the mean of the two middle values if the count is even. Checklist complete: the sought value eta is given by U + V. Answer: 124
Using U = 18.3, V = 105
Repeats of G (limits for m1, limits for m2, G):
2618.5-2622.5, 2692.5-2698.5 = 0.009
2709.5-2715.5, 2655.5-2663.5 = 0.016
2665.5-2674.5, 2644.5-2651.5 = 0.020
